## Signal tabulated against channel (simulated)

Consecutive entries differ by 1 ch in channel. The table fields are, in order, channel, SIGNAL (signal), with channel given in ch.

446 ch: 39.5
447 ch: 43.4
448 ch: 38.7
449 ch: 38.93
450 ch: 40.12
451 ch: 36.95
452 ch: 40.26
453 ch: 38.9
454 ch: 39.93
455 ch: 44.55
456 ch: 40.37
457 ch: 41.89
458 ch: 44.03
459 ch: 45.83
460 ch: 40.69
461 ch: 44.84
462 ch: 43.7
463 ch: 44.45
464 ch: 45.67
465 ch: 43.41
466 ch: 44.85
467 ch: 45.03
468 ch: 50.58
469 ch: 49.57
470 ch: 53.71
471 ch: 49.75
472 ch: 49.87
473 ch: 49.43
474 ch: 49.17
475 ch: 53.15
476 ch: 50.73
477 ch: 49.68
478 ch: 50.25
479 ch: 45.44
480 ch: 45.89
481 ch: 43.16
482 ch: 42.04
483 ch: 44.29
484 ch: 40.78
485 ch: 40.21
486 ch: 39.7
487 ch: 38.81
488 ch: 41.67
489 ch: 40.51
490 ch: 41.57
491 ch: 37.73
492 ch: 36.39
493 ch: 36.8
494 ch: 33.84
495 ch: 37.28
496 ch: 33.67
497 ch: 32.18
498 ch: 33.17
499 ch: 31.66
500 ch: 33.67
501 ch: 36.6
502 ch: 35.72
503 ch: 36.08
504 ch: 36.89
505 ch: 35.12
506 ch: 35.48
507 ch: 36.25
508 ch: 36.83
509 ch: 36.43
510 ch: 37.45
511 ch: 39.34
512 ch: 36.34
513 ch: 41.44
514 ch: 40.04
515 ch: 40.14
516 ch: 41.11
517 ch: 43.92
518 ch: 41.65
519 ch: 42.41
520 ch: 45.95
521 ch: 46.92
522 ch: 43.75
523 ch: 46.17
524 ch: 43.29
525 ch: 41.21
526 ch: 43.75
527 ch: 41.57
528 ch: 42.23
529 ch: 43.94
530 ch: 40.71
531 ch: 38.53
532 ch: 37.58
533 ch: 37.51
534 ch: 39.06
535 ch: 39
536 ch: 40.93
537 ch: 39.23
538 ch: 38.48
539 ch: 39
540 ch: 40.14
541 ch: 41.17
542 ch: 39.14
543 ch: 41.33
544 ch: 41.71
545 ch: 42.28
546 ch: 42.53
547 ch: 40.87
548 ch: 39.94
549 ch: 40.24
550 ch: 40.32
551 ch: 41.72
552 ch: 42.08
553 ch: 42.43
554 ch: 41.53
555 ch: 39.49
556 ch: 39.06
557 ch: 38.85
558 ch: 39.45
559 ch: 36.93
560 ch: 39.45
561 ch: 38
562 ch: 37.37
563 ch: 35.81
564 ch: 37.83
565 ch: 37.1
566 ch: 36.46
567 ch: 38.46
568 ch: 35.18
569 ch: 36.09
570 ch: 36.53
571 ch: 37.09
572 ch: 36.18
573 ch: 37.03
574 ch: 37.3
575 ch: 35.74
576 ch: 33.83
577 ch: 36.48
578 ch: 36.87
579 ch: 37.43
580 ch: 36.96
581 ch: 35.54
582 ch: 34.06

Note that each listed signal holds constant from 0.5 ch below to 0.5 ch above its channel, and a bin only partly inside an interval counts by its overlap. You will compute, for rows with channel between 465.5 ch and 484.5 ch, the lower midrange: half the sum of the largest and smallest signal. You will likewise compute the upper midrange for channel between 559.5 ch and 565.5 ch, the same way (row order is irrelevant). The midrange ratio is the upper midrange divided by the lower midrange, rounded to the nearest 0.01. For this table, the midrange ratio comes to 0.80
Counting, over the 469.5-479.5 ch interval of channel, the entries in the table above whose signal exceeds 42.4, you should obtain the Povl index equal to 10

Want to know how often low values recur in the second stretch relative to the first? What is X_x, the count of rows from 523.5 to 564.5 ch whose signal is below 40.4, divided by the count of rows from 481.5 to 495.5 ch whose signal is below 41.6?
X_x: 2.1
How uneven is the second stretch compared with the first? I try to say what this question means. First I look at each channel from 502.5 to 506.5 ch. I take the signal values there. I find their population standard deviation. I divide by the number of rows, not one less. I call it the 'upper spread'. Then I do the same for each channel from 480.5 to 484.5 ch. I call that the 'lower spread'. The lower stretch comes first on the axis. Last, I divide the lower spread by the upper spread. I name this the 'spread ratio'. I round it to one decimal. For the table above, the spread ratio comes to 1.9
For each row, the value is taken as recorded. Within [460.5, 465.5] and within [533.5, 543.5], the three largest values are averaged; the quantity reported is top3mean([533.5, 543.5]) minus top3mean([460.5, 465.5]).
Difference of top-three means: -3.8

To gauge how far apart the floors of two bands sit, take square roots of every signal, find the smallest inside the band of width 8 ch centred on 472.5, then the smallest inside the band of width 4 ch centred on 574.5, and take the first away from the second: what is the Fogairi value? -1.2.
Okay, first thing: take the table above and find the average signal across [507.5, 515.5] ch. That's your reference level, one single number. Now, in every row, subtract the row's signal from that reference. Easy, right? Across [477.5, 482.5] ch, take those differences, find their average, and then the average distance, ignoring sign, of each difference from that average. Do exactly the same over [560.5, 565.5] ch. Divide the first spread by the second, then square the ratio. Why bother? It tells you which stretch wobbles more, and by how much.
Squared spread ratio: 13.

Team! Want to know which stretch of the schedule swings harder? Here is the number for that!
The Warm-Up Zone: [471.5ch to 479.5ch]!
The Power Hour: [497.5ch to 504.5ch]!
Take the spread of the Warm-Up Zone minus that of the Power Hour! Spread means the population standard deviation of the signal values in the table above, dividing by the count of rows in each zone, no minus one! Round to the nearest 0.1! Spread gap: 0.1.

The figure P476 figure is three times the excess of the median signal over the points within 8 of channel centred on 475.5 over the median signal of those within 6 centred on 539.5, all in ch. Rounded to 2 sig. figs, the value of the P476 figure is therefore 32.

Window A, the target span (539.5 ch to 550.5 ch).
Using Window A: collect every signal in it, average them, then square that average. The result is 1671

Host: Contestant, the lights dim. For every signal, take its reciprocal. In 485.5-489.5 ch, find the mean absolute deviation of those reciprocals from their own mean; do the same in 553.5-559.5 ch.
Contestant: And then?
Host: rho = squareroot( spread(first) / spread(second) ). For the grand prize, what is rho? 0.96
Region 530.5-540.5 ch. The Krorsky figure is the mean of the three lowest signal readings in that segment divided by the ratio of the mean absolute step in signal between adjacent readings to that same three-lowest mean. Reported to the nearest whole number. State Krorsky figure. 1488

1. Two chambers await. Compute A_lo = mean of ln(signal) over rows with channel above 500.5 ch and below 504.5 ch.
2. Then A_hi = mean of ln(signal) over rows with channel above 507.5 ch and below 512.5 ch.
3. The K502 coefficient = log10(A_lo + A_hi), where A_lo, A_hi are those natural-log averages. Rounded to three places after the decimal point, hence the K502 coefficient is 0.858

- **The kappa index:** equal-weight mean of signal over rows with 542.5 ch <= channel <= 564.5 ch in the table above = 40.0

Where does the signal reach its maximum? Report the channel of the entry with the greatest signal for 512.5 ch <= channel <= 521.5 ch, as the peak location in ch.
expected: 521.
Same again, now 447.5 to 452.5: 452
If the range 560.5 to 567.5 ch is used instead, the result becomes 567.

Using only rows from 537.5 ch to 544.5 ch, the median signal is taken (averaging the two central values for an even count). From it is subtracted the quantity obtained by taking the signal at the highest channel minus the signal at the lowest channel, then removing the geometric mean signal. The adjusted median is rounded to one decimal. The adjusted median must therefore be 77.0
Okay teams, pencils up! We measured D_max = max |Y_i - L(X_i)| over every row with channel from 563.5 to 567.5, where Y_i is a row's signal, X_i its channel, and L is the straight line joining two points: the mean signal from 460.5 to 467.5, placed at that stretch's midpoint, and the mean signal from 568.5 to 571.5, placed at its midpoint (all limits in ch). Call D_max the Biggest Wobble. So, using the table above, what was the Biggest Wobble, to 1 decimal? 1.7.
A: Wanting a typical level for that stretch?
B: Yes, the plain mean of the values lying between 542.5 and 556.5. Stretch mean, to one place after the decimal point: 41.1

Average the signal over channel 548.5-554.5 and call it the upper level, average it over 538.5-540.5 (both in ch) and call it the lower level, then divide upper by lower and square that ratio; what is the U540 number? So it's 1.09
